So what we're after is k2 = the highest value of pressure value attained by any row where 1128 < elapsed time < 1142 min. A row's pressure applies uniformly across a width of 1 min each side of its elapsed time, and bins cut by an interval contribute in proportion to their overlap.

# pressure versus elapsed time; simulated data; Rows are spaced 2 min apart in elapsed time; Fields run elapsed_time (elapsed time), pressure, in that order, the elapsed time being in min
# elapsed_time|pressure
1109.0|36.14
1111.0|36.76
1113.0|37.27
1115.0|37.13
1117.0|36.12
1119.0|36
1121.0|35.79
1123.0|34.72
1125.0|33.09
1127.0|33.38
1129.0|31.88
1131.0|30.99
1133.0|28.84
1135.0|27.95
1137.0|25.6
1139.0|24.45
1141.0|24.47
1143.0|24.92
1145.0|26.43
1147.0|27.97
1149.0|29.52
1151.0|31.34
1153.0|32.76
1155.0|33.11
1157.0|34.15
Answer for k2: 31.88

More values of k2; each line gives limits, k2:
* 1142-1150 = 29.52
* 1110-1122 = 37.27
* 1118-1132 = 36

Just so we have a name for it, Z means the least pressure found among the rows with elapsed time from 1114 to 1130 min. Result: 31.88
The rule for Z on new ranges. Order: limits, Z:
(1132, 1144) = 24.45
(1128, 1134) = 28.84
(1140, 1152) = 24.47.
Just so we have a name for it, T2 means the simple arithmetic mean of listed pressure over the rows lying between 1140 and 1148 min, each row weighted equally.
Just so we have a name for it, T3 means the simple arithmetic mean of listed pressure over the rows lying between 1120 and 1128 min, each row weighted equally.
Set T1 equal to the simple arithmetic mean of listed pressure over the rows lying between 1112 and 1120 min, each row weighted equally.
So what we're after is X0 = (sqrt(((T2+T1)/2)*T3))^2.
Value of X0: 1071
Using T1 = 37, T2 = 26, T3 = 34.2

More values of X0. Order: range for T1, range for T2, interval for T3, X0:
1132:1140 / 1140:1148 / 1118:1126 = 919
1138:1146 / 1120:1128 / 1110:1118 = 1092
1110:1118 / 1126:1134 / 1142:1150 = 926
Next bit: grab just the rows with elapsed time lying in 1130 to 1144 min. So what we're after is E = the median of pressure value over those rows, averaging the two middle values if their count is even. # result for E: 26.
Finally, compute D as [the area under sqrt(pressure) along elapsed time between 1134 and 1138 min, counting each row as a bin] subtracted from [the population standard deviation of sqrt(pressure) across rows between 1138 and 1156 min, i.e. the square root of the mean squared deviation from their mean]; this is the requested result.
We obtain -20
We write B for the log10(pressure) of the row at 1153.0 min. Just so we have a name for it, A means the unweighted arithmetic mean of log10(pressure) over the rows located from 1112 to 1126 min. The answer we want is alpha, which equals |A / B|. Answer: 1.02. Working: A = 1.55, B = 1.52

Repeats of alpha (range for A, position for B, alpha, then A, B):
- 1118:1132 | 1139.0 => 1.10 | 1.53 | 1.39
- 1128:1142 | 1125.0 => 0.95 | 1.44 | 1.52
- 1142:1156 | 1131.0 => 0.98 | 1.47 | 1.49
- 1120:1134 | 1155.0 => 1.00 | 1.51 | 1.52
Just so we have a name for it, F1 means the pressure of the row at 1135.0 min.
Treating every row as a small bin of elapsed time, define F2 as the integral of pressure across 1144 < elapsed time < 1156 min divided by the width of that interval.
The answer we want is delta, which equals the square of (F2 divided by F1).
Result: 1.17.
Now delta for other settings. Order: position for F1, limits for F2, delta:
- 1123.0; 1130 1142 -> 0.61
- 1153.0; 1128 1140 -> 0.75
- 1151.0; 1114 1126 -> 1.28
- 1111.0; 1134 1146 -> 0.49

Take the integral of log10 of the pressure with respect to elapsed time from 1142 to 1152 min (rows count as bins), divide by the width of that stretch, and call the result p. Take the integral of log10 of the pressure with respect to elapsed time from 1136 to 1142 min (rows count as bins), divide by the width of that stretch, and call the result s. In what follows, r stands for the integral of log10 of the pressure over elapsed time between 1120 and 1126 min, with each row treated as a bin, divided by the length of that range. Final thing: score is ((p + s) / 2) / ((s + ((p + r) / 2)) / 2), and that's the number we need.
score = 0.984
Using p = 1.45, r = 1.538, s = 1.40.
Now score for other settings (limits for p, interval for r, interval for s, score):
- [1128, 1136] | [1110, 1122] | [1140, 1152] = 0.985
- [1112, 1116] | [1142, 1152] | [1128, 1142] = 1.021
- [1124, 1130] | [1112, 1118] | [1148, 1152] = 0.992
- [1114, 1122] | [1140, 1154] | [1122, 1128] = 1.018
